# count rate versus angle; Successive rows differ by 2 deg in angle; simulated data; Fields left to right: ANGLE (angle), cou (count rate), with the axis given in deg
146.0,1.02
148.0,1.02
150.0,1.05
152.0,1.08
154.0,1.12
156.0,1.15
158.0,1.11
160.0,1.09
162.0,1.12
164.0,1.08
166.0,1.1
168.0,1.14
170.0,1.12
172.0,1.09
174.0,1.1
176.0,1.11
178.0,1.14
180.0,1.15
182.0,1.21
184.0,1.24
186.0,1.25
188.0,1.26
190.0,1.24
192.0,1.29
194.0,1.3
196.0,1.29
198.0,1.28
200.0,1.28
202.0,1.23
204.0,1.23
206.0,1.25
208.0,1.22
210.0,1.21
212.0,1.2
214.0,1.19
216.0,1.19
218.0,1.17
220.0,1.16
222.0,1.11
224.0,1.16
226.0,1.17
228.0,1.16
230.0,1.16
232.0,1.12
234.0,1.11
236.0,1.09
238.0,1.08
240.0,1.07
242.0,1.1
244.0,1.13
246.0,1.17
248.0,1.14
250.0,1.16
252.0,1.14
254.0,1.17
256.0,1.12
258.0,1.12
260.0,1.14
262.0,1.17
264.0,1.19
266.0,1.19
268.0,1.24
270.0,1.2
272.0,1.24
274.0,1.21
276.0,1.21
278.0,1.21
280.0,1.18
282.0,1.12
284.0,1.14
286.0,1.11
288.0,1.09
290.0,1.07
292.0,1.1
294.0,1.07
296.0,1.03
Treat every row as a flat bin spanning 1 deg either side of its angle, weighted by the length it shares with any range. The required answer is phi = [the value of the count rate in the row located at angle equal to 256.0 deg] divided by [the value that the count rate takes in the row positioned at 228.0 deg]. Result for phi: 0.97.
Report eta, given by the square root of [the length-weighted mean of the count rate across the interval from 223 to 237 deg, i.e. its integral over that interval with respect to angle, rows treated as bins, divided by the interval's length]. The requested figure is 1.07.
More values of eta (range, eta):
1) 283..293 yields 1.05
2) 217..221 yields 1.08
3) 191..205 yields 1.13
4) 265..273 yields 1.10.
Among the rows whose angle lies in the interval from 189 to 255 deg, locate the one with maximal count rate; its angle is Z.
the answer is 194.0 deg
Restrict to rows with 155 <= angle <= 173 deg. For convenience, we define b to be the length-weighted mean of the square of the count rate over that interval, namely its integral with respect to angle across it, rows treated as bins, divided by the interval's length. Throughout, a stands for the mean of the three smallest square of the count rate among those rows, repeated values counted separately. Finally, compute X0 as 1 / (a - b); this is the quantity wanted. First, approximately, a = 1.18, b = 1.24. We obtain -18.5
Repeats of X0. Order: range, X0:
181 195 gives -15.5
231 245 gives -22.8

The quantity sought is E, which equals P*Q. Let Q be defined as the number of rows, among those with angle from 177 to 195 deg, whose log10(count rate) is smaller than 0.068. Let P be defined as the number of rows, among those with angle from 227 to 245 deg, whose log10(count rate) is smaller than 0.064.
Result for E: 14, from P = 7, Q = 2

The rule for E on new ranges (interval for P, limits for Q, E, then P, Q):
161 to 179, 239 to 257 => 63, 9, 7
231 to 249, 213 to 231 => 40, 8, 5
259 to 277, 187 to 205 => 0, 1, 0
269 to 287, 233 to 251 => 24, 3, 8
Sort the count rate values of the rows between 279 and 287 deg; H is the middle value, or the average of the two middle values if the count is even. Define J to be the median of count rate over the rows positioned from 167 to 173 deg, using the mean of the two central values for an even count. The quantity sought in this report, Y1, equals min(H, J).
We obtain 1.12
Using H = 1.13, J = 1.12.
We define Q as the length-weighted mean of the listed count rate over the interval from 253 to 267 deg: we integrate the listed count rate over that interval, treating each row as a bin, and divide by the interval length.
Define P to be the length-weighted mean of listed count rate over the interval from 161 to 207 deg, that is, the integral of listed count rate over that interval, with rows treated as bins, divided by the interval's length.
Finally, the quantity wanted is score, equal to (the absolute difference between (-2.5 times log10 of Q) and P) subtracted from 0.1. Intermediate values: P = 1.20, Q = 1.16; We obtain -1.25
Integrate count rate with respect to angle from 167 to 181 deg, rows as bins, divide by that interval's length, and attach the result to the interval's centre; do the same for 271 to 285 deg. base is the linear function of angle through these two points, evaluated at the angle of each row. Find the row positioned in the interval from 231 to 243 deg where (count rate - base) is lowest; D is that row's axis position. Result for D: 240.0 deg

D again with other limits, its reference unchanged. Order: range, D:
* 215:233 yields 222.0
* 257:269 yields 258.0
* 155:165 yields 164.0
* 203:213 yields 212.0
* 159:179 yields 164.0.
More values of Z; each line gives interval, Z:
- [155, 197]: 194.0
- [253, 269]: 268.0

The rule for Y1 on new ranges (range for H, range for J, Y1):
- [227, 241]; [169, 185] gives 1.11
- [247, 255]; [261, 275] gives 1.15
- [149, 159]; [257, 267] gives 1.11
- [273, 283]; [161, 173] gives 1.11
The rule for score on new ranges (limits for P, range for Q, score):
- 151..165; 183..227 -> -1.23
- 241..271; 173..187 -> -1.23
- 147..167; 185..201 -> -1.25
